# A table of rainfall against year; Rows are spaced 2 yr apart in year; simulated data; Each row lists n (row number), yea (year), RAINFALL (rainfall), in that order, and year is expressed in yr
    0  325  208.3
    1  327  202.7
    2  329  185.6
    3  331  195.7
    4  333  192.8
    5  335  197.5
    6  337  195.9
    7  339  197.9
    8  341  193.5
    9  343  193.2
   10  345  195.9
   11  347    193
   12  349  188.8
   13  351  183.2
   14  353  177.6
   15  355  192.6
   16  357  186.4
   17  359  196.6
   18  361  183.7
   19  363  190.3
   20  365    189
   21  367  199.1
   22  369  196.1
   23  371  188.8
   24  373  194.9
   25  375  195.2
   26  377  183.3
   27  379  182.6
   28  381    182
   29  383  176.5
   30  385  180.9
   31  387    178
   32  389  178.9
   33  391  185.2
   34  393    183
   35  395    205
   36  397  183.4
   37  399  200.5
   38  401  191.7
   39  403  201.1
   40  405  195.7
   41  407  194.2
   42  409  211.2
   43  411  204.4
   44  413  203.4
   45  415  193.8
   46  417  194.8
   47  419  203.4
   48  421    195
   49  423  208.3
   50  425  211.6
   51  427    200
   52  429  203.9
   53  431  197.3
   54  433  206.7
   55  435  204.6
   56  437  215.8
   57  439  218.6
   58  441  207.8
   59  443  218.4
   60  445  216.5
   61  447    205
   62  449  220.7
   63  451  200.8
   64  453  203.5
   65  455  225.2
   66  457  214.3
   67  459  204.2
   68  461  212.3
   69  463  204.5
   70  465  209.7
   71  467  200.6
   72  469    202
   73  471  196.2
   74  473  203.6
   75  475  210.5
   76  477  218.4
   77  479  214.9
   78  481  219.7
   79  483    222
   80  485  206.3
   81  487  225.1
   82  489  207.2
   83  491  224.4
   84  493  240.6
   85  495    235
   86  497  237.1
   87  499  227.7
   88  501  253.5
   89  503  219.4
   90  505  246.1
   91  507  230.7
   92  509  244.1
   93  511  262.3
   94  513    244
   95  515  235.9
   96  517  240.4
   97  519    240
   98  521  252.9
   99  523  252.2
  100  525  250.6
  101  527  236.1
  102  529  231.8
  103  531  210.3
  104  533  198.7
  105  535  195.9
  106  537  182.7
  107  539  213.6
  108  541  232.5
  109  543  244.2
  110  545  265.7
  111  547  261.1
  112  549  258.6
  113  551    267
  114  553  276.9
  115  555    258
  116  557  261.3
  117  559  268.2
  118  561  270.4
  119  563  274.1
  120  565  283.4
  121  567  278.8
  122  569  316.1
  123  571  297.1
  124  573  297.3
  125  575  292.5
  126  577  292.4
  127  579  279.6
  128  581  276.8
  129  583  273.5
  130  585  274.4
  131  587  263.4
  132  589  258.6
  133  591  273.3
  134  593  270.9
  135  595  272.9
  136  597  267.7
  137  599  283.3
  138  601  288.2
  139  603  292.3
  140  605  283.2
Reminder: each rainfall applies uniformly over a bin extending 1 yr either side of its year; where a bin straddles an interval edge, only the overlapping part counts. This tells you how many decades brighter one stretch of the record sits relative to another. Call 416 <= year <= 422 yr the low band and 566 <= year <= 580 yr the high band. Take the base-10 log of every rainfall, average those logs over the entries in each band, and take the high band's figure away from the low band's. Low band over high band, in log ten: -0.17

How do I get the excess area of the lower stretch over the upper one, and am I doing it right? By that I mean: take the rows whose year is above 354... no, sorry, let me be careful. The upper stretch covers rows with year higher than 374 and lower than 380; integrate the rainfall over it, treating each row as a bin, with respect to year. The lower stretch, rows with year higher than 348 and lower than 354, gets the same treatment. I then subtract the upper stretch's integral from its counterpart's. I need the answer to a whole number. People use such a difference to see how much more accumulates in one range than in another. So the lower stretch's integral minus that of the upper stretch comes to -23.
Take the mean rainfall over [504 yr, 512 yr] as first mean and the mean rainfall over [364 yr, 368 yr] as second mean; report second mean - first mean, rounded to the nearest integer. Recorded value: -52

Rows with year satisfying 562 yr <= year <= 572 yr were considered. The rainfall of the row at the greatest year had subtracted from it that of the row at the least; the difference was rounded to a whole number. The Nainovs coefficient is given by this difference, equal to 23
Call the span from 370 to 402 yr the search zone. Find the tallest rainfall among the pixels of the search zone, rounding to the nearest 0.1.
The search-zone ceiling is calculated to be 205.0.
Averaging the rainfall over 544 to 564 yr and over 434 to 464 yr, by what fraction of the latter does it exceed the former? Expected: -0.26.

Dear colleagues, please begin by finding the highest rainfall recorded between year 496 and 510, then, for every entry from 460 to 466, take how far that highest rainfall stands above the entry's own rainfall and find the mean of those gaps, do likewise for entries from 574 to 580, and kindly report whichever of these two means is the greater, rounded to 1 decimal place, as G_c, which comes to 44.7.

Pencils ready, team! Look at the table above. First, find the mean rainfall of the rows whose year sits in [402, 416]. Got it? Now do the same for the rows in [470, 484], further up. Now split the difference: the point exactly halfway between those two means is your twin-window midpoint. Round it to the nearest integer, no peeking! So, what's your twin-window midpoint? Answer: 206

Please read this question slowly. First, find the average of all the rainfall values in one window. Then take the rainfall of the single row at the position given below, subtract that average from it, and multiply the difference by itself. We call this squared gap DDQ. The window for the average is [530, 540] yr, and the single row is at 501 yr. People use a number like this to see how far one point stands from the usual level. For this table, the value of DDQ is 2837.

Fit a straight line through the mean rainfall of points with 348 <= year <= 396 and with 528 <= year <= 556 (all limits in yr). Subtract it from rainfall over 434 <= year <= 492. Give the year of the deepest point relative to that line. 471 yr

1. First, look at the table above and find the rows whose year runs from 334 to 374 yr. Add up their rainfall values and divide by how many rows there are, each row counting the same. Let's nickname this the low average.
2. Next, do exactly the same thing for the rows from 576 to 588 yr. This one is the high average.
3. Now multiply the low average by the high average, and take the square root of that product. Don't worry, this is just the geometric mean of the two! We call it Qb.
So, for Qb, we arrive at 230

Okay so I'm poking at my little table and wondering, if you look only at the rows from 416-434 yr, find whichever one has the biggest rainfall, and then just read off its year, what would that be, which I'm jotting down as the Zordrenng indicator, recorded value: 425 yr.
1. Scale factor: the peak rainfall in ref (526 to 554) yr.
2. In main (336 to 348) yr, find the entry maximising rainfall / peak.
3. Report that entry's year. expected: 339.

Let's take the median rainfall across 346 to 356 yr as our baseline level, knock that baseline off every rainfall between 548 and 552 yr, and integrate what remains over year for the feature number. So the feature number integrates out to 296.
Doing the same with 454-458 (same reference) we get 124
